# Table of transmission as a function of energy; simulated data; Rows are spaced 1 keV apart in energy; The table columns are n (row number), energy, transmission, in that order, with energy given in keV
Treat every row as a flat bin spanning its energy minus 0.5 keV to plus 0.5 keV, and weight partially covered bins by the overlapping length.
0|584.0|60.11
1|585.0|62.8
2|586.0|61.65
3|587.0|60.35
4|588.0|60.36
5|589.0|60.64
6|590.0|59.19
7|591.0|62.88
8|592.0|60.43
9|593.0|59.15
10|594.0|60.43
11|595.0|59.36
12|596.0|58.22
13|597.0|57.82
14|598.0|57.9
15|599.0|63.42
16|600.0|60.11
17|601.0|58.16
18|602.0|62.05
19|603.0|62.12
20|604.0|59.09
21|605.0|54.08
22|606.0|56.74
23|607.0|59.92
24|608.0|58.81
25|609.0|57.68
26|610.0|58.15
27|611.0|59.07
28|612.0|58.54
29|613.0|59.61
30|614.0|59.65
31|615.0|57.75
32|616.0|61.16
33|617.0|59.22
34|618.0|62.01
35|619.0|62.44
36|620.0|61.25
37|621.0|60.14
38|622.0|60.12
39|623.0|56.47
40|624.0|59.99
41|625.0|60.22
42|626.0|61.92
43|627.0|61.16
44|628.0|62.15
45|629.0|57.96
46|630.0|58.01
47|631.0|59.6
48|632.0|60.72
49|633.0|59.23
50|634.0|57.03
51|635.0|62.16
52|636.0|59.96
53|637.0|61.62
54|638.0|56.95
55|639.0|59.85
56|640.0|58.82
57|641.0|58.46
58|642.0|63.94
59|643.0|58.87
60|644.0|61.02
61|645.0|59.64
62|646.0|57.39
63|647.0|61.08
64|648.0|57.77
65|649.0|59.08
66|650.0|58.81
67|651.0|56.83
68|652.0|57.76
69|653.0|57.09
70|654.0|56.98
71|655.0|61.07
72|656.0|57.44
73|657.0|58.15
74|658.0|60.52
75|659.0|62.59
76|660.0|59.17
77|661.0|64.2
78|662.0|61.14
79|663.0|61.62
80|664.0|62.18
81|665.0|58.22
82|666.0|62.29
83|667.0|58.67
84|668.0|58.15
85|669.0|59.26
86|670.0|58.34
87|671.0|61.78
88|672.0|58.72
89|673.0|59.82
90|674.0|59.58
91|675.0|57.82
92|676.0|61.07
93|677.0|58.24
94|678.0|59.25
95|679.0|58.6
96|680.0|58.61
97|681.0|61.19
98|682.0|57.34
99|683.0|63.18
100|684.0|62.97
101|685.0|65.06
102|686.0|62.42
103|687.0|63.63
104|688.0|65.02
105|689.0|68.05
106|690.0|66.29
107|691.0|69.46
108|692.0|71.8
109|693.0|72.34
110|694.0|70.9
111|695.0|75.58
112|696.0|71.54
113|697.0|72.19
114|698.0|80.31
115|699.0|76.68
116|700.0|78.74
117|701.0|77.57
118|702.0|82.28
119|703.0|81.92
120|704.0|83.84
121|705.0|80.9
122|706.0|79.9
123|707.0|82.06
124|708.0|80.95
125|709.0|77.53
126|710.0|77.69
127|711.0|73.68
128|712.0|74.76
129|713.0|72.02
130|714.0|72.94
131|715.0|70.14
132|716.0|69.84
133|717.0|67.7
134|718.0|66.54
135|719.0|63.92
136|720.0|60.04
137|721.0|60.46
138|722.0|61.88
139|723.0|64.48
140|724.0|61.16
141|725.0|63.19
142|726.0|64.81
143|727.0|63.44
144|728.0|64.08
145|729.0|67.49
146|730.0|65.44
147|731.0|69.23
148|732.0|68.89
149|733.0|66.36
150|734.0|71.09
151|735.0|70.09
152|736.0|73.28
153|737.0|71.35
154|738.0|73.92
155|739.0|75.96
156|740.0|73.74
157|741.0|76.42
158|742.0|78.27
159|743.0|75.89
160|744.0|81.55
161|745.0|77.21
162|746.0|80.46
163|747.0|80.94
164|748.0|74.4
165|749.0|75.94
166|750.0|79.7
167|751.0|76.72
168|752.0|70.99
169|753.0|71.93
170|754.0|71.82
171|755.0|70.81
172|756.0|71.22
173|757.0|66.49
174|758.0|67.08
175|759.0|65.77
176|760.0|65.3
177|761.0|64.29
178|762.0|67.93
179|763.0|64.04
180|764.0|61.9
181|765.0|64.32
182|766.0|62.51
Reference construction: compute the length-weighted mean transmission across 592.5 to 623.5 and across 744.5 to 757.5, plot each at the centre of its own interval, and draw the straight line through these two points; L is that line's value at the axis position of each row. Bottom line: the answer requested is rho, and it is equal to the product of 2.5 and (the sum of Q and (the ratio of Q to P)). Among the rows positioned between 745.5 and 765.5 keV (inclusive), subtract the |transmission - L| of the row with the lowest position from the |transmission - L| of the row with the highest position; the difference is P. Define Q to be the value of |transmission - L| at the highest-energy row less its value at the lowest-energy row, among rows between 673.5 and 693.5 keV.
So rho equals -8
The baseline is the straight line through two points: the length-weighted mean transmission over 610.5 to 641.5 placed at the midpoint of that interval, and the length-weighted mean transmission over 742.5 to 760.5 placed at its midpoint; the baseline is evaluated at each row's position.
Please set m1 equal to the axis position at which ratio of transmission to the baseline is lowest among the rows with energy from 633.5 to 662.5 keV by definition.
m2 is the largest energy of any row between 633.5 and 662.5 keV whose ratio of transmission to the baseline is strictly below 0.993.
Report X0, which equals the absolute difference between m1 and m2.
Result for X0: 8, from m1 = 654.0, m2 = 662.0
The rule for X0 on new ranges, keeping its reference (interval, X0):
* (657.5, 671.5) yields 1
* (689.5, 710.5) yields 0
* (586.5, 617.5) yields 10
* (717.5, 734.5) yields 14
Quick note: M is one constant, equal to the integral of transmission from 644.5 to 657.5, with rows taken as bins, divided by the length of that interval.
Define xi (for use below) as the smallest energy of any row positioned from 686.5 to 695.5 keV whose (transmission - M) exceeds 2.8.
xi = 687.0 keV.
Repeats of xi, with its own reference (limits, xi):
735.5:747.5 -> 736.0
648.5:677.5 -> 659.0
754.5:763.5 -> 755.0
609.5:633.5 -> 618.0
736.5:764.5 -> 737.0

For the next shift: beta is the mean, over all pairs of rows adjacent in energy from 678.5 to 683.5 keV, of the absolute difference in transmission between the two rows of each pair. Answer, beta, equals 3.07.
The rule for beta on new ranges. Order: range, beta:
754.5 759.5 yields 1.76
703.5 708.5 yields 1.80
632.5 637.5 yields 2.80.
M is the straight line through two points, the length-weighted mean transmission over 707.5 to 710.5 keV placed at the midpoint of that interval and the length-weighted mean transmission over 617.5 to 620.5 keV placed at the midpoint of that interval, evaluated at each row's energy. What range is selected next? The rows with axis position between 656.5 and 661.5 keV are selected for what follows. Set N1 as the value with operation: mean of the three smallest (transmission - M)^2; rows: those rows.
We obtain 51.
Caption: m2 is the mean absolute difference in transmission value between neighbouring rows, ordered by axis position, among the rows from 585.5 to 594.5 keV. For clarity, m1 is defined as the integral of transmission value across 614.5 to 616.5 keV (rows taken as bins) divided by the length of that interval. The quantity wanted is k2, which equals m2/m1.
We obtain 0.025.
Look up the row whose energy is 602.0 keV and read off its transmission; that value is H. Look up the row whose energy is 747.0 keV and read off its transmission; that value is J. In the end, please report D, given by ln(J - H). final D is 2.9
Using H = 62.05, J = 80.94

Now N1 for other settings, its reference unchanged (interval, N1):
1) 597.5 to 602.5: 1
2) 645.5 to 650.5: 62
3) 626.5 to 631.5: 9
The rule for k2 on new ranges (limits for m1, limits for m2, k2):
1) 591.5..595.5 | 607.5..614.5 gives 0.012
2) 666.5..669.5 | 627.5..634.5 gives 0.030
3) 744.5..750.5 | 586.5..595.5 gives 0.018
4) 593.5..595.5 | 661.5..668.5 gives 0.037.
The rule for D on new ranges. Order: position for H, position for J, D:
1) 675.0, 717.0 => 2.3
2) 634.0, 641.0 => 0.4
